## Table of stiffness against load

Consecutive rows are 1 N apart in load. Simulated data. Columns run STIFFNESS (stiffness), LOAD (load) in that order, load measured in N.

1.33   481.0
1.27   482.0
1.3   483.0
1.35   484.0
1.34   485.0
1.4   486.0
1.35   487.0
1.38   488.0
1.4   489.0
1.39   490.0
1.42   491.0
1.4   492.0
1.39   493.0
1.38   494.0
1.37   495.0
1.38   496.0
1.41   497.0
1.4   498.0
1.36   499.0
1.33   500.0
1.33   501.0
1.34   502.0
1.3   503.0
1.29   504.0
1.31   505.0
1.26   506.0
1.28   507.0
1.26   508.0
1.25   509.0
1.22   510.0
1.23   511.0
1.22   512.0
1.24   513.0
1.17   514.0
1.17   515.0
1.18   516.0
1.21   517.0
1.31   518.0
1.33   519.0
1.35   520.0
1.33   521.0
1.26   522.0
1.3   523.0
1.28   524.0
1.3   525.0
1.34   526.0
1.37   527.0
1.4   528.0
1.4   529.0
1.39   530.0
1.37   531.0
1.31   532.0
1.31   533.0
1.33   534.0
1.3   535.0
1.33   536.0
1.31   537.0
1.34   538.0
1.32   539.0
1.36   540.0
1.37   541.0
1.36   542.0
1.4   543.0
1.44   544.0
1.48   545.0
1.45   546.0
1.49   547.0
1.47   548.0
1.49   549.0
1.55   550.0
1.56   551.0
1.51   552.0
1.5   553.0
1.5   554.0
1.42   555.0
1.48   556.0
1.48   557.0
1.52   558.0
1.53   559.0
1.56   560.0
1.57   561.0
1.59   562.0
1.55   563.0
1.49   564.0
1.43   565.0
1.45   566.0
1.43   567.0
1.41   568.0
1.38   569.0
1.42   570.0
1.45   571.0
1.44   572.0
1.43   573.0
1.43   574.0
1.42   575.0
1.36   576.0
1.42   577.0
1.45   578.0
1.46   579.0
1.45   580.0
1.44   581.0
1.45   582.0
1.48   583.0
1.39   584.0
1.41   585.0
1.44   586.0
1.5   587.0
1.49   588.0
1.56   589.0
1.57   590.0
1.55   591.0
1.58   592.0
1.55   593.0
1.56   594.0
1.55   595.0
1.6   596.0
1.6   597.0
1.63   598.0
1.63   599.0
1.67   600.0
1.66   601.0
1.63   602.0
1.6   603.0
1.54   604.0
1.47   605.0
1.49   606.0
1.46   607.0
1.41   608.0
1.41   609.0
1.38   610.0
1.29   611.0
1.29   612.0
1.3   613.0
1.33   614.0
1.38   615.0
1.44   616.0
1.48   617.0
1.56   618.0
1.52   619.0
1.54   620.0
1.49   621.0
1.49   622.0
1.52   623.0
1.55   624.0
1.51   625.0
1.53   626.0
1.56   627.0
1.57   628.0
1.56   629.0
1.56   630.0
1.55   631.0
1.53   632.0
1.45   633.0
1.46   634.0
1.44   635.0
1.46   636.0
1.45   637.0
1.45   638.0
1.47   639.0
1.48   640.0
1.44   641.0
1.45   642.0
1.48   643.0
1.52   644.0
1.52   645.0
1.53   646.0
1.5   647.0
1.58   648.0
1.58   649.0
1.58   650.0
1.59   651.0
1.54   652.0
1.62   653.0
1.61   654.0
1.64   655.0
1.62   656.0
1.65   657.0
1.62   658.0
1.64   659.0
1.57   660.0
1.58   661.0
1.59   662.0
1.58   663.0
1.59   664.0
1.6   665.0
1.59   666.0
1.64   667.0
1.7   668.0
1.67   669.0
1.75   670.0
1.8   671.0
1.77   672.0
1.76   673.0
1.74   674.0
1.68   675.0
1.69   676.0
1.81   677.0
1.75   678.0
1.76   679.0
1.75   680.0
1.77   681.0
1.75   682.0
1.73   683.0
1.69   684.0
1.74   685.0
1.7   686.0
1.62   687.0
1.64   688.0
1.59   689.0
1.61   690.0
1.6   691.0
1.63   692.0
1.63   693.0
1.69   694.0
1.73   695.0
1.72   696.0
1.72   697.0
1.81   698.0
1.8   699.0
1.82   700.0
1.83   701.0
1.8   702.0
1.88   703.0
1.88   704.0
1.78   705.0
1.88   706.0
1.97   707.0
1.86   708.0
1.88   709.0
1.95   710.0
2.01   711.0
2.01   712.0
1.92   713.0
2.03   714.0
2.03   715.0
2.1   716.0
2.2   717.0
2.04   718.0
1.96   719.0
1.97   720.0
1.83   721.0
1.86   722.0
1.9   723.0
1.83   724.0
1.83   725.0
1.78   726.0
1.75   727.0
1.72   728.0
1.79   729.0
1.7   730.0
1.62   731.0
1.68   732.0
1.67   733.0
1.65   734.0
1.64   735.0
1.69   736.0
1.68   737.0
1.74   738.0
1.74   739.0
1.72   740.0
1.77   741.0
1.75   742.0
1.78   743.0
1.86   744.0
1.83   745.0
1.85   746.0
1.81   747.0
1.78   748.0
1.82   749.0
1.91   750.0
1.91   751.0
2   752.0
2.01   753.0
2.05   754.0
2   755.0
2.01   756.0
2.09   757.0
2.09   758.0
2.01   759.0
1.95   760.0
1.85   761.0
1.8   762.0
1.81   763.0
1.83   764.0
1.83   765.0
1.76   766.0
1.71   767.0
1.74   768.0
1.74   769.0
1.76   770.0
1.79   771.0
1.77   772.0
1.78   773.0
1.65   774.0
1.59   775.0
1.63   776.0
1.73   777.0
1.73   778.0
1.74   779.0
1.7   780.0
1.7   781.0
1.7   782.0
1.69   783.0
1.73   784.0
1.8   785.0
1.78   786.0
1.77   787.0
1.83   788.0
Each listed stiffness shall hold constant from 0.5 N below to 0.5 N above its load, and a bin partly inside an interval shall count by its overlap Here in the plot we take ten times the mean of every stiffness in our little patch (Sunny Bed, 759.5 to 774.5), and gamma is 17.8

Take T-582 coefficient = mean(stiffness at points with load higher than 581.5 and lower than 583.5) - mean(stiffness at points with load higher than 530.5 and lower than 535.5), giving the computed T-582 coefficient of 0.14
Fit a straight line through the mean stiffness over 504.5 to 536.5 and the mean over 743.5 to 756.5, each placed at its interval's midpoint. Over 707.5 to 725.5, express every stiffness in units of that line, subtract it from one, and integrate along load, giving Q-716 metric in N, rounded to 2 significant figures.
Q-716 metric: -1.3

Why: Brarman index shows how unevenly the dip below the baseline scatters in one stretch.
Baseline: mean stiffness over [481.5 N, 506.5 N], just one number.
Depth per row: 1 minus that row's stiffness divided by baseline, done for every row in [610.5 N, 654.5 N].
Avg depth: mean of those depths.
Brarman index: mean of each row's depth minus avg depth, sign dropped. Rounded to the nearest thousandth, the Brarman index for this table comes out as 0.046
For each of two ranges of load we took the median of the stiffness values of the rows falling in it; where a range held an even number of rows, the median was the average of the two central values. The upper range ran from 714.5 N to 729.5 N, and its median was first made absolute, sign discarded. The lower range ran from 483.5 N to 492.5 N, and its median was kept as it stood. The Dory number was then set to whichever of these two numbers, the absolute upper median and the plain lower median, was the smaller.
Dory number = 1.39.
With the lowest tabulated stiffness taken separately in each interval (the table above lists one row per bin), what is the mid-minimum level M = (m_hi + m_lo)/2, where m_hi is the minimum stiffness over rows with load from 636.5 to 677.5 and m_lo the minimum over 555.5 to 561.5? 1.46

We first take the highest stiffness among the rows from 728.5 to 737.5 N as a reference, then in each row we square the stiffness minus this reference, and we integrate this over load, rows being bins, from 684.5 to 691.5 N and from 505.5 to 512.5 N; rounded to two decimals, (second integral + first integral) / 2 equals 1.12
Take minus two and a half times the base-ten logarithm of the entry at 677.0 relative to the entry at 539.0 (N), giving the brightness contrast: -0.34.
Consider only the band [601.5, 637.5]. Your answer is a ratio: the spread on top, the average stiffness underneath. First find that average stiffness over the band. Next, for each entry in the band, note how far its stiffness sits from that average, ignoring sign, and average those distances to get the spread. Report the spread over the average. 0.046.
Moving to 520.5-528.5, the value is 0.028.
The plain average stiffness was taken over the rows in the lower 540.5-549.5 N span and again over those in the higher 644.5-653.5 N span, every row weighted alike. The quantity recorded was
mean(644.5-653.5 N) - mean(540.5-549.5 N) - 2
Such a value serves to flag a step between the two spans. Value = -1.88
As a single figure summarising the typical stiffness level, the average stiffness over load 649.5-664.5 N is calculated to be 1.60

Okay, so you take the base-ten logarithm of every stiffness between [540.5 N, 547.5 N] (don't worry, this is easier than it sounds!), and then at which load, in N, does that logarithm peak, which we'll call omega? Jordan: 547.0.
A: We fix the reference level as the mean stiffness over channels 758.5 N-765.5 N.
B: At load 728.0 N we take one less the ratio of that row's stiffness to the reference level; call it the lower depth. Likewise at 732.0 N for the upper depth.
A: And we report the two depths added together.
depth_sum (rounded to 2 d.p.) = 0.18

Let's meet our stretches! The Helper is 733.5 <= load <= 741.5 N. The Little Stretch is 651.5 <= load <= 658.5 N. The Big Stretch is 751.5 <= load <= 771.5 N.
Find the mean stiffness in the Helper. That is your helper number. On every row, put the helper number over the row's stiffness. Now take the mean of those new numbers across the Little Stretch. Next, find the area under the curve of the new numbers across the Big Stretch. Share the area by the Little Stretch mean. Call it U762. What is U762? 17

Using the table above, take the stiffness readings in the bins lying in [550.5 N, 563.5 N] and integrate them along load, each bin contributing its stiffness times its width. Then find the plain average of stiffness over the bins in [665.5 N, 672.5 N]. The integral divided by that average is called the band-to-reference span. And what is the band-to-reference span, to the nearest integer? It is 12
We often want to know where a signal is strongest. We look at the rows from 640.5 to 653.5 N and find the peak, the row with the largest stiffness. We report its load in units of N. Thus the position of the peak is 653.0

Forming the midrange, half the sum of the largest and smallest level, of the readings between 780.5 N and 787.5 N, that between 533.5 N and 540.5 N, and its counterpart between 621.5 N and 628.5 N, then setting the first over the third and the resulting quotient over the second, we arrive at 0.86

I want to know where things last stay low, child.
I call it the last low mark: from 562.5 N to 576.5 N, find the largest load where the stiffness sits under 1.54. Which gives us 576.0 N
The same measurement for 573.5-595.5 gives 588.0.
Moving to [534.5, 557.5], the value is 557.0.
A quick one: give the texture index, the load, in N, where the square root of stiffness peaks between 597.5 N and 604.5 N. 600.0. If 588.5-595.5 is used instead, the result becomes 592.0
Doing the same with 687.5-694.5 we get 694.0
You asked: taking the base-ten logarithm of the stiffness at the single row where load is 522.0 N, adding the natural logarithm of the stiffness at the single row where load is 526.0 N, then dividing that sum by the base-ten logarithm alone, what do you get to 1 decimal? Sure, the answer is 3.9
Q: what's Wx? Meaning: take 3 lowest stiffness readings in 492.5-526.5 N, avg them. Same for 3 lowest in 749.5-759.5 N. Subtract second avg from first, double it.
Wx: -1.53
